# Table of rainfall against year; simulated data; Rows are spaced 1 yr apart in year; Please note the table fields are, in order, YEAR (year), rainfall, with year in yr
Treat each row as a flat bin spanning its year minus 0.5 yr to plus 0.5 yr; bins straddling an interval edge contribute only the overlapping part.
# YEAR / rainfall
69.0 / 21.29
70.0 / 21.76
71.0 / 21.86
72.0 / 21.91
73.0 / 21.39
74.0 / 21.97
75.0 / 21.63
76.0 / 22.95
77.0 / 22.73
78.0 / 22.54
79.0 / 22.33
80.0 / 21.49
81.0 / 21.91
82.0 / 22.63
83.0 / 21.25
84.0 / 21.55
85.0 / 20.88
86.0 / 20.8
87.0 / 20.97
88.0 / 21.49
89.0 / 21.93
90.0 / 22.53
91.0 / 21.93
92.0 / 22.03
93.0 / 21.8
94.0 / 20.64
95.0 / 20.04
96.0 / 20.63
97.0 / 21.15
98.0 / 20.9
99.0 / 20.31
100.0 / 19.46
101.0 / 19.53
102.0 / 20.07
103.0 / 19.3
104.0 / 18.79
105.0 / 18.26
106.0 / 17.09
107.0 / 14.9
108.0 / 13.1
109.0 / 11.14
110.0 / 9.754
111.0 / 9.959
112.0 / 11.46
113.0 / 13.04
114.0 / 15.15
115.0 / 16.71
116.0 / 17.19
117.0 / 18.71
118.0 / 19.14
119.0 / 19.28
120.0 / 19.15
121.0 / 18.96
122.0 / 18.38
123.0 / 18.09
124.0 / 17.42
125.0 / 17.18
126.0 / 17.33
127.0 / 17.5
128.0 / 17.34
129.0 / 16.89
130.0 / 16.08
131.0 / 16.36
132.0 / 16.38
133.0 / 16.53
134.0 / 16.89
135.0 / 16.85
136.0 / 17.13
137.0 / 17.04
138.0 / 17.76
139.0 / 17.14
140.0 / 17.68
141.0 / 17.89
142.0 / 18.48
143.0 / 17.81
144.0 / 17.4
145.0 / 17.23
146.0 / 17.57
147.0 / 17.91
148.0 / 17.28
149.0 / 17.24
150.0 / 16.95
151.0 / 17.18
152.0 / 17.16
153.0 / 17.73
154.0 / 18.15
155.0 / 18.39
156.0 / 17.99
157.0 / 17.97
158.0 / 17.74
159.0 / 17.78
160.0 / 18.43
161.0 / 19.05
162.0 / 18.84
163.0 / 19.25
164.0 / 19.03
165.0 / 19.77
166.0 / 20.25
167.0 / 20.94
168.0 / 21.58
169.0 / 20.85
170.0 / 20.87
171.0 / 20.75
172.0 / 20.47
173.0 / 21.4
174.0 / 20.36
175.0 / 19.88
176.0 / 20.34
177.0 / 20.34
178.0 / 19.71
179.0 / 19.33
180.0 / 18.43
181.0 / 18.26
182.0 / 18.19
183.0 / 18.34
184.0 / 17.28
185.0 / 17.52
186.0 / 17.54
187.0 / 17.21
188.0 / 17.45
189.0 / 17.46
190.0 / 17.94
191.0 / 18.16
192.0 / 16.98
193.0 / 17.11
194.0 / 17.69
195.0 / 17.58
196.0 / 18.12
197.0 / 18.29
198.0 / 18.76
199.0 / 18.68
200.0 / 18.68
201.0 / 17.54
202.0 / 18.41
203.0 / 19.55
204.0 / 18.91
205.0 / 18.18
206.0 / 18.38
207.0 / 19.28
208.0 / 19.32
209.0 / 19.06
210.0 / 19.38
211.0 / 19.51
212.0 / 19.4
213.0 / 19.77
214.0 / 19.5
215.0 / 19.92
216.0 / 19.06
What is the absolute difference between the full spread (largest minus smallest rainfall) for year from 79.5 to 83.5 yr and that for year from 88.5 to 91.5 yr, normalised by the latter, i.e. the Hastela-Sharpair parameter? 1.3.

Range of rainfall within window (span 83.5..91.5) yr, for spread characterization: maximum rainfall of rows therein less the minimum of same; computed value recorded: 1.73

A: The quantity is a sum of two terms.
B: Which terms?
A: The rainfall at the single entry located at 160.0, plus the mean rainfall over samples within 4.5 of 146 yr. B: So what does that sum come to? 36.0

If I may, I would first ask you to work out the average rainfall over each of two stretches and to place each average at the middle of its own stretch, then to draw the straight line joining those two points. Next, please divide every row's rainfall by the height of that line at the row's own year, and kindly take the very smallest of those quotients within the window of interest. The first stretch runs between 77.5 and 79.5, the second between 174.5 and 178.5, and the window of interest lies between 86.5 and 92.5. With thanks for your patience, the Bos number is 0.94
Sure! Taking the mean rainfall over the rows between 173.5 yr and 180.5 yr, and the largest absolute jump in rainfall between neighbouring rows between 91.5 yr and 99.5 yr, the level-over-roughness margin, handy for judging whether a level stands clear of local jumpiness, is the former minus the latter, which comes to 18.6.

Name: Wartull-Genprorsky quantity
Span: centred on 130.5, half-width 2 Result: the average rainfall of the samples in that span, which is 16.4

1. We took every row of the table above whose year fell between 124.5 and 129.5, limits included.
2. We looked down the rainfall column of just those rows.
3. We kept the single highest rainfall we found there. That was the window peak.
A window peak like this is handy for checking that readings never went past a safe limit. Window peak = 17.5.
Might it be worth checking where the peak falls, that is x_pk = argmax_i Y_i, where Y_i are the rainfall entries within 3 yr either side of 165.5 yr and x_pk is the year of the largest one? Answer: 168.0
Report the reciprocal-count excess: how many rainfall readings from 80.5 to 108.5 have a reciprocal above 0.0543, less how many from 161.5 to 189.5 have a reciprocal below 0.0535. -14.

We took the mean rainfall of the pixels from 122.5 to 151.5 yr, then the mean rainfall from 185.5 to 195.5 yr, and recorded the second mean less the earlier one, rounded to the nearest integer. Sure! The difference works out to 0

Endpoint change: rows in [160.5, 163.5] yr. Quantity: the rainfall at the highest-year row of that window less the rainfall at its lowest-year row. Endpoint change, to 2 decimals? 0.20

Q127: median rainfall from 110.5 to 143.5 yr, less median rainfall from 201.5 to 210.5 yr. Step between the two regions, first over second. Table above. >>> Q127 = -1.9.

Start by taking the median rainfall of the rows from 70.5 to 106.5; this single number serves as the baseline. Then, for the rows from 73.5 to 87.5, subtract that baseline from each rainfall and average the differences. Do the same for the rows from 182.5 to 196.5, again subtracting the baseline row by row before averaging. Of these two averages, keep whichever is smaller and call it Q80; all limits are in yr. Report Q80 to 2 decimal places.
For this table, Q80 -3.84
